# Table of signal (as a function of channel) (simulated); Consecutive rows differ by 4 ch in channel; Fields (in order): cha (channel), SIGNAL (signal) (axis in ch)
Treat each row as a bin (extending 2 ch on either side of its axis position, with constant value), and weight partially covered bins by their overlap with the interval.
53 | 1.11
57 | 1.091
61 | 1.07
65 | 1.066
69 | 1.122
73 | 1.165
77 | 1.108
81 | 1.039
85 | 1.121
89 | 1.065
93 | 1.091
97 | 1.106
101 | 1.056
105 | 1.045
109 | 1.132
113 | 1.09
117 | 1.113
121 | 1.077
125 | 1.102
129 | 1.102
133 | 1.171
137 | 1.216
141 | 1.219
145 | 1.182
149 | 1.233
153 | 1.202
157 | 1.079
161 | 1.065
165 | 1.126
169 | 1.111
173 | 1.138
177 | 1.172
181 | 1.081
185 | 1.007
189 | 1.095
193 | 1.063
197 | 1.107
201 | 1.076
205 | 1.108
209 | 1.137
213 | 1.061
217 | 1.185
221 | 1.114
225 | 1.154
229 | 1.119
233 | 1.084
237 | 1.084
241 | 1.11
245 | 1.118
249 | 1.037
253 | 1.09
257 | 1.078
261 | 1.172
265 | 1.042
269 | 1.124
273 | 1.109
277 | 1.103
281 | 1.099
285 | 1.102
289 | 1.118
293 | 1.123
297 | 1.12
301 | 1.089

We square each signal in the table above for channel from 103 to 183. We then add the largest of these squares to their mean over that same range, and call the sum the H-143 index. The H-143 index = 2.81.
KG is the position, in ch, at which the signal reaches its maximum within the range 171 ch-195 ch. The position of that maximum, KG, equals 177 ch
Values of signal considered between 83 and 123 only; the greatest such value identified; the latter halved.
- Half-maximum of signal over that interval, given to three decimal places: 0.566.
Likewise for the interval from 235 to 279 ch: 0.586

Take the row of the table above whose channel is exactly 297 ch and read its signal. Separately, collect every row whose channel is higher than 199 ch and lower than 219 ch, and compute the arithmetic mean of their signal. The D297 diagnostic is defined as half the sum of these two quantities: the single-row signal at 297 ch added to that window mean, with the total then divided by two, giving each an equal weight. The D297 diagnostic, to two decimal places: 1.12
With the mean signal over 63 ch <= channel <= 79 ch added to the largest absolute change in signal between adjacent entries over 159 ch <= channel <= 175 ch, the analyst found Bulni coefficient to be 1.18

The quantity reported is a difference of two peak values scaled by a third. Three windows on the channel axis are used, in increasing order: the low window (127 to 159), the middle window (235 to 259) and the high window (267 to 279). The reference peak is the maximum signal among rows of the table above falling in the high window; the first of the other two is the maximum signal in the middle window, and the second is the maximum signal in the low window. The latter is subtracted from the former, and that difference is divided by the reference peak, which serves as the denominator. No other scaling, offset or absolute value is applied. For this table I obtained -0.10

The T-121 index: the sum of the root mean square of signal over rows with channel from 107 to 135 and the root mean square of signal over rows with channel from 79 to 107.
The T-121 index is 2.19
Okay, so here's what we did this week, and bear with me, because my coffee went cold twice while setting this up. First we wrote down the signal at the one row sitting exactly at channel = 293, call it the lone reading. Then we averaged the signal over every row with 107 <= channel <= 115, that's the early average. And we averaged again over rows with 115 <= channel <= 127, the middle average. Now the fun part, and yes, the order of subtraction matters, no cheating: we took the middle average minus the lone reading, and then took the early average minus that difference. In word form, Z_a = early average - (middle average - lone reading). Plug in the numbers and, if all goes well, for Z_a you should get 1.14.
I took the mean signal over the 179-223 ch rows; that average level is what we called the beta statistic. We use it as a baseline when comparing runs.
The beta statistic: 1.09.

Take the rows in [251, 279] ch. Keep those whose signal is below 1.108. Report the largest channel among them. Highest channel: 277 ch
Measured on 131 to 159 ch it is 157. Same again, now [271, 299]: 285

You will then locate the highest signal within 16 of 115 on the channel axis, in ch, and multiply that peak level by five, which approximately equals 5.66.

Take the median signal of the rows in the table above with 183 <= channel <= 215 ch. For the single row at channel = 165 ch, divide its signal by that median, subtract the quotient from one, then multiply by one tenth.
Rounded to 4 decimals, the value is -0.0037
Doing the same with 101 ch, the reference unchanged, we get 0.0027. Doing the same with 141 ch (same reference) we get -0.0123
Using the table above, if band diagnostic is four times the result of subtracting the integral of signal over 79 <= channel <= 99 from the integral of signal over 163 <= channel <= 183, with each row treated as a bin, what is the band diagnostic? 3.3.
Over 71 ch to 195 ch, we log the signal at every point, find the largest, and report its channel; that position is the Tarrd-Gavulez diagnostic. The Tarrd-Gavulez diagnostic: 149 ch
